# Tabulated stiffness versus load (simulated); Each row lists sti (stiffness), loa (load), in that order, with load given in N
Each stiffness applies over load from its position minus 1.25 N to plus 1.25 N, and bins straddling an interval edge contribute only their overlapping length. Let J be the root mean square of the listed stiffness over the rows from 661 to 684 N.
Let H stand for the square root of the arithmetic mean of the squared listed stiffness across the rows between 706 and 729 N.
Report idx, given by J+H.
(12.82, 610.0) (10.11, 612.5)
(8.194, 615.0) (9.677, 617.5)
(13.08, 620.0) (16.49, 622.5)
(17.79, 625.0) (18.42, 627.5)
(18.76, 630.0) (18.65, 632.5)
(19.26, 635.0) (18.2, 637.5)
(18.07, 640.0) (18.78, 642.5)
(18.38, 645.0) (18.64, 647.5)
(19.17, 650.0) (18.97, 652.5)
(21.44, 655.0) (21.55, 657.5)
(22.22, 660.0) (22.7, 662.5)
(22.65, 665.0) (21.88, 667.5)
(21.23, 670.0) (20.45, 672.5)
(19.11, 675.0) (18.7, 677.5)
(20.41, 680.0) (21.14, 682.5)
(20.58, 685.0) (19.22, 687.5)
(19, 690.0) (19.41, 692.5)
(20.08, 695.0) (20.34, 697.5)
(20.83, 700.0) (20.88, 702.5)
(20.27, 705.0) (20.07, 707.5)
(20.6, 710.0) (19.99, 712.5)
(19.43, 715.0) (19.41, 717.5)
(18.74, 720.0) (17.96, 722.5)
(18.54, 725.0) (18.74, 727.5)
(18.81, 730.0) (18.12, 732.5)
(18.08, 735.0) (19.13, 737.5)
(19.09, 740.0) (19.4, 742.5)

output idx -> 40.3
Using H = 19.3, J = 21.0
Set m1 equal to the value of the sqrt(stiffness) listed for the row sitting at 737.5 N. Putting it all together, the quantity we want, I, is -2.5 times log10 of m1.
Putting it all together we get -1.60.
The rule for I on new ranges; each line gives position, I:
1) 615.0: -1.14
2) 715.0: -1.61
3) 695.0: -1.63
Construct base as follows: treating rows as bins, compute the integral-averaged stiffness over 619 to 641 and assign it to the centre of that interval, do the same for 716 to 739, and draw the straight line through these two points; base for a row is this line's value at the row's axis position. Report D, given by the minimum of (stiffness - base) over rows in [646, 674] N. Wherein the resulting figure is 0.79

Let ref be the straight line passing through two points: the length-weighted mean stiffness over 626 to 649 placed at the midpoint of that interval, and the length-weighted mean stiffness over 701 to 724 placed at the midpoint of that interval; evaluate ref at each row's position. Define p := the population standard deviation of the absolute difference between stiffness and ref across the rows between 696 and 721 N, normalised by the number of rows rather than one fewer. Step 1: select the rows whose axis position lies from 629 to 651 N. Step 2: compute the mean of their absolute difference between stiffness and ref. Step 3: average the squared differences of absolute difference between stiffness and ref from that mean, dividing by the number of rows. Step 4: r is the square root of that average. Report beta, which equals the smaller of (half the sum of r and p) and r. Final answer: 0.19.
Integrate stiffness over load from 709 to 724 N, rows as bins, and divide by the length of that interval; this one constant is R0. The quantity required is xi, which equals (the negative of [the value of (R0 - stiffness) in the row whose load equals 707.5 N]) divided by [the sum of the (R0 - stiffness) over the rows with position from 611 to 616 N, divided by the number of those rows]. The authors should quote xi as 0.07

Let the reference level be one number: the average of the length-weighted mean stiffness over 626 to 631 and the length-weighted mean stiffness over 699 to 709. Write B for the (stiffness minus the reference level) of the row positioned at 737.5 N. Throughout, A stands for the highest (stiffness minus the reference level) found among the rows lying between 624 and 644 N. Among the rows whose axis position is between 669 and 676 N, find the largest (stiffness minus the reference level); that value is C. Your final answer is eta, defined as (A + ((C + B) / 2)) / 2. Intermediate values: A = -0.3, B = -0.4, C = 1.7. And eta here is 0.2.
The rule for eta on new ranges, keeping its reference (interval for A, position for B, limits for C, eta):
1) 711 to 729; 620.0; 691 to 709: -1.0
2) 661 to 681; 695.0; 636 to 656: 2.2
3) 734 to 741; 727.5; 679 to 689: 0.0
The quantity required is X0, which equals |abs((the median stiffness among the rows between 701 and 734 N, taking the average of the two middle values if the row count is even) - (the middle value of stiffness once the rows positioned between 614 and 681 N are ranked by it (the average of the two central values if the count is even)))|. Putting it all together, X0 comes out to 0.6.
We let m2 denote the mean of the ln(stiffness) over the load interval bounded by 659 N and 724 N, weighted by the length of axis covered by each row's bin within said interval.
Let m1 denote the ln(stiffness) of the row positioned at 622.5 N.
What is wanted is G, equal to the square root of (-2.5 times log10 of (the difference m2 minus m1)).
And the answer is 1.3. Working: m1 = 2.80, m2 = 3.01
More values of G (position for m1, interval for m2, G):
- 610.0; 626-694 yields 0.9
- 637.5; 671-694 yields 1.6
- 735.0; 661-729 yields 1.6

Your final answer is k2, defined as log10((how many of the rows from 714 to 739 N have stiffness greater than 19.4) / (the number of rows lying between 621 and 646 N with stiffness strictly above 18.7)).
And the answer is -0.18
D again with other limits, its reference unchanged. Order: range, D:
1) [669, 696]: 0.56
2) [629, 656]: 0.29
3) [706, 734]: -0.62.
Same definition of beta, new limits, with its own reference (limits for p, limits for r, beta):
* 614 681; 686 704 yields 0.50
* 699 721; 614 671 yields 1.52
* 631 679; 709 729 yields 0.54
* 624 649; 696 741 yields 0.37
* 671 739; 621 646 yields 0.50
